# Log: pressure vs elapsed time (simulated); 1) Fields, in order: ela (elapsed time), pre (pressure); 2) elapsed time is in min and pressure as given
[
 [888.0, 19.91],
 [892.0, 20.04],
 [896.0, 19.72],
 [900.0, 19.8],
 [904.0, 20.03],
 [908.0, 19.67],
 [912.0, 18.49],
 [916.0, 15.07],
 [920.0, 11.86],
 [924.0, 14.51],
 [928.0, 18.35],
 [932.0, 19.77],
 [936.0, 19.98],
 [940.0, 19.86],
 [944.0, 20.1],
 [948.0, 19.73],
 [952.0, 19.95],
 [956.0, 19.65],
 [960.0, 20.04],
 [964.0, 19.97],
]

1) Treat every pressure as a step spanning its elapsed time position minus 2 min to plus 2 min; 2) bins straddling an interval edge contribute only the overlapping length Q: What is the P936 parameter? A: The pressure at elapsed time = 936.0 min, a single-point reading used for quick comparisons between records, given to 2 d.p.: 19.98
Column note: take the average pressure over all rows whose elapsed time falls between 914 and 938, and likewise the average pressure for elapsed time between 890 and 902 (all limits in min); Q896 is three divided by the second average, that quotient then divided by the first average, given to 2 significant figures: 0.0091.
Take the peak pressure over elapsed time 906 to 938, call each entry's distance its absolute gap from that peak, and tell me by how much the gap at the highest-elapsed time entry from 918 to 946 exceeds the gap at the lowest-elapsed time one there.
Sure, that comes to -8.0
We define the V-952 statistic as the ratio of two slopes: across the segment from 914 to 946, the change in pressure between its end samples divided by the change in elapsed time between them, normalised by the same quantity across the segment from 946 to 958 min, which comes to -18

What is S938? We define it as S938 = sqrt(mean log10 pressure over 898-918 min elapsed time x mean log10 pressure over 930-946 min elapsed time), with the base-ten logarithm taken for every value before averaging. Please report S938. 1.28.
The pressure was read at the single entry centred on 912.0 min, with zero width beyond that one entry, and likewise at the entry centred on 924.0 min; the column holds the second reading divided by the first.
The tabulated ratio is 0.78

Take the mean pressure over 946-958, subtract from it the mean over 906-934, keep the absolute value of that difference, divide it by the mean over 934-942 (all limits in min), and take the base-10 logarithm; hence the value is -0.8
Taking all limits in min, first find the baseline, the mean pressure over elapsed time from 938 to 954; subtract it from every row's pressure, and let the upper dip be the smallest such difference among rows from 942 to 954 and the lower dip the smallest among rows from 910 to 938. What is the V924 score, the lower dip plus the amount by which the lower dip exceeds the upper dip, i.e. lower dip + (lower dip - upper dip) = -16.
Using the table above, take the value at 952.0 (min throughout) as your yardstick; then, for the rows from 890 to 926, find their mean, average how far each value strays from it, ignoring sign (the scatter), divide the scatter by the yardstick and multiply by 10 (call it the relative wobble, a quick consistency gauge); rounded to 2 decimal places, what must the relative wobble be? 1.29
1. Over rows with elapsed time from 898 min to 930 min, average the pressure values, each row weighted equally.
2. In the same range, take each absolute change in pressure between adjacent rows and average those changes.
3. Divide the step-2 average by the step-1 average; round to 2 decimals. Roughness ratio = 0.12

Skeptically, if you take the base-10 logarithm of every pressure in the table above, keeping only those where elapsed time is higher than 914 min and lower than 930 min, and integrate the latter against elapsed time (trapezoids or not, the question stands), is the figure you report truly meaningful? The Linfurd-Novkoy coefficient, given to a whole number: 19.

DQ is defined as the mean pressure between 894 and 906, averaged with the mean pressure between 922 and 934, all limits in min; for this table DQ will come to 19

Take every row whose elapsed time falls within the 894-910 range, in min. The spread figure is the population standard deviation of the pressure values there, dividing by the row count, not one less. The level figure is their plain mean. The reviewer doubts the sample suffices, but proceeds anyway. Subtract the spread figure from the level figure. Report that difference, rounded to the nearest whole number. 20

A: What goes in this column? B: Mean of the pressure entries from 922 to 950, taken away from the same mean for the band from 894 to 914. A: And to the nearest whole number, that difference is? 1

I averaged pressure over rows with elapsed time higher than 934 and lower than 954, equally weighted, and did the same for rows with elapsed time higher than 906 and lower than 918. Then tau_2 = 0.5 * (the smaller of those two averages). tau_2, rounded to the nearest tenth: 8.9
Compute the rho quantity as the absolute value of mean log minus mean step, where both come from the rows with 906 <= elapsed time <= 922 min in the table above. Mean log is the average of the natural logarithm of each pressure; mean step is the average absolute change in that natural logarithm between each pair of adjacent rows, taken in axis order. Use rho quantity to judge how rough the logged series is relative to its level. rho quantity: 2.60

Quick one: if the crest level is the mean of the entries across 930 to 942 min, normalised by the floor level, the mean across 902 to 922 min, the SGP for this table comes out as 1.17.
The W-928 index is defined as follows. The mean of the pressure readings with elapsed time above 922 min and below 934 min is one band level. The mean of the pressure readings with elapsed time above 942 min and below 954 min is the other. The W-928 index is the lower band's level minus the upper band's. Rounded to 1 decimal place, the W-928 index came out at -2.4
